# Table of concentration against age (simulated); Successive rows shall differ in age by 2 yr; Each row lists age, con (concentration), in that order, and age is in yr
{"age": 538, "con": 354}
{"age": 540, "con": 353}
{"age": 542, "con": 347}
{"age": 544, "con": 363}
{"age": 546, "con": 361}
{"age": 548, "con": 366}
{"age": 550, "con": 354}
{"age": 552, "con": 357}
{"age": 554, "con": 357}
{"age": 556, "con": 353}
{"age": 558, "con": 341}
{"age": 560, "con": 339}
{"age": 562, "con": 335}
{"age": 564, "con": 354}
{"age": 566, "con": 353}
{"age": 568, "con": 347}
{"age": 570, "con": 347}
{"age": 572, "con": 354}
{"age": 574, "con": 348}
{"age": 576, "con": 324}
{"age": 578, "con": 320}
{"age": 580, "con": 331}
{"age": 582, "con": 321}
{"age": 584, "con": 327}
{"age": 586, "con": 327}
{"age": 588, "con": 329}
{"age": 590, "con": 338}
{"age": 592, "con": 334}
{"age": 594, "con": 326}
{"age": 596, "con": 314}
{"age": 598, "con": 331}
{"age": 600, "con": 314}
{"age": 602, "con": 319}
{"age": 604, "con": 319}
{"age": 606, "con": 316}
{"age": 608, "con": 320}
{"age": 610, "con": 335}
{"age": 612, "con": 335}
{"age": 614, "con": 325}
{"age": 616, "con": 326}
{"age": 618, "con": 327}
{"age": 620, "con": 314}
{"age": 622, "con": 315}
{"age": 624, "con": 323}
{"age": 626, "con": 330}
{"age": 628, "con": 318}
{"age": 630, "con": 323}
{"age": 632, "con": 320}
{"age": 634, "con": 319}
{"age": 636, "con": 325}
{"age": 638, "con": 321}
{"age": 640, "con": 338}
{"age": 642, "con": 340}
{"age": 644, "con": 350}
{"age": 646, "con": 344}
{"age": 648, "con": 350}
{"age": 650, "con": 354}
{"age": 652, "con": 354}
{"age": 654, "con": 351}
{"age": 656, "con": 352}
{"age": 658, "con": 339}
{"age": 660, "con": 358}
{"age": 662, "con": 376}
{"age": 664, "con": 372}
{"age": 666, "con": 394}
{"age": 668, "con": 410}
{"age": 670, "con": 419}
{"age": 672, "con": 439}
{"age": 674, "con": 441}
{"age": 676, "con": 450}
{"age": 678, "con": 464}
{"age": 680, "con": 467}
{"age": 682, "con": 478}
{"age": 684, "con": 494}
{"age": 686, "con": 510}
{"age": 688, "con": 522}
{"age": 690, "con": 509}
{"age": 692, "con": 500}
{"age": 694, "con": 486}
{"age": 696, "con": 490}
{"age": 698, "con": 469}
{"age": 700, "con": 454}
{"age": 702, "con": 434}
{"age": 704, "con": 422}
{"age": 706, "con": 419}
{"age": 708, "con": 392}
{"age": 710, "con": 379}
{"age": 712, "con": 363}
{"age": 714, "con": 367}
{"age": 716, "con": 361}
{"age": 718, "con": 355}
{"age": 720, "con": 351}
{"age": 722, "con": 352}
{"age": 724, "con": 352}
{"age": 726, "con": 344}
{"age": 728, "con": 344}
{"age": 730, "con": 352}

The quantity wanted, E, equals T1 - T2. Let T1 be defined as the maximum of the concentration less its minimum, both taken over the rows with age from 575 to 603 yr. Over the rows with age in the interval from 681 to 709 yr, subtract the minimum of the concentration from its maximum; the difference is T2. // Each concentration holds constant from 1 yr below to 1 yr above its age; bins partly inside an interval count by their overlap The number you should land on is -106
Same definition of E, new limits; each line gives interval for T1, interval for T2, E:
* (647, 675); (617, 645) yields 66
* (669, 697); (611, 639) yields 82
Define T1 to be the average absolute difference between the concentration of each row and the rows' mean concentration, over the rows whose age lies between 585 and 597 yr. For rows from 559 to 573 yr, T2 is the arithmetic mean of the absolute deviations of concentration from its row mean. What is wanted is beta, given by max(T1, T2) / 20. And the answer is 0.3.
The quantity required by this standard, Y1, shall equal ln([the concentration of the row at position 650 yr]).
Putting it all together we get 5.87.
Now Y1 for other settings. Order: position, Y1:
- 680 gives 6.15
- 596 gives 5.75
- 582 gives 5.77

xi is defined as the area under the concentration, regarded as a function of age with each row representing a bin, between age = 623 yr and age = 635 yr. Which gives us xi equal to 3866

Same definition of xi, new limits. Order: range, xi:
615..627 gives 3870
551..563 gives 4164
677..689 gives 5870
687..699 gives 5952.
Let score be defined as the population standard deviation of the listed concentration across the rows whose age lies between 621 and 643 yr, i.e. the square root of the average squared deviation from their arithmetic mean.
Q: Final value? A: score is 7.7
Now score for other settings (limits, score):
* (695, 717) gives 42.9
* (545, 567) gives 9.1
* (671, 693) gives 28.0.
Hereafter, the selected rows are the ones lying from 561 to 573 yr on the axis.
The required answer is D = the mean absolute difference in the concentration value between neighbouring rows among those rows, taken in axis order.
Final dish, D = 6.6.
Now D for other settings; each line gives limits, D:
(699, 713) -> 15.2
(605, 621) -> 6.3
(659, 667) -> 14.7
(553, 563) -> 5.5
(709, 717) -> 8.7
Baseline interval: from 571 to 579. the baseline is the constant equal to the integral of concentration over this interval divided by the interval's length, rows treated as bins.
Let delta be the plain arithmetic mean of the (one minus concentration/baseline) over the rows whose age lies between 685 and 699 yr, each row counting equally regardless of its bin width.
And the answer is -0.48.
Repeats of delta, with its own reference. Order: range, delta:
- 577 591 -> 0.03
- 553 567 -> -0.03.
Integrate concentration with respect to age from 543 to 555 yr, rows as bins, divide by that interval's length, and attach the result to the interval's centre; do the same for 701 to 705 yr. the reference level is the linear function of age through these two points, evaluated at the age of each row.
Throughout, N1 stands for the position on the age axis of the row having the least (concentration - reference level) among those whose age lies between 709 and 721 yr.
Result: 720 yr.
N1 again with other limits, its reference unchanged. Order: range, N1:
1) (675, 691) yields 676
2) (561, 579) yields 578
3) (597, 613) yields 606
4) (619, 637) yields 634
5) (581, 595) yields 594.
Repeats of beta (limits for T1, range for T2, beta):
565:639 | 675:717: 2.2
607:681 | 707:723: 1.8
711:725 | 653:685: 2.2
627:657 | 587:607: 0.7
